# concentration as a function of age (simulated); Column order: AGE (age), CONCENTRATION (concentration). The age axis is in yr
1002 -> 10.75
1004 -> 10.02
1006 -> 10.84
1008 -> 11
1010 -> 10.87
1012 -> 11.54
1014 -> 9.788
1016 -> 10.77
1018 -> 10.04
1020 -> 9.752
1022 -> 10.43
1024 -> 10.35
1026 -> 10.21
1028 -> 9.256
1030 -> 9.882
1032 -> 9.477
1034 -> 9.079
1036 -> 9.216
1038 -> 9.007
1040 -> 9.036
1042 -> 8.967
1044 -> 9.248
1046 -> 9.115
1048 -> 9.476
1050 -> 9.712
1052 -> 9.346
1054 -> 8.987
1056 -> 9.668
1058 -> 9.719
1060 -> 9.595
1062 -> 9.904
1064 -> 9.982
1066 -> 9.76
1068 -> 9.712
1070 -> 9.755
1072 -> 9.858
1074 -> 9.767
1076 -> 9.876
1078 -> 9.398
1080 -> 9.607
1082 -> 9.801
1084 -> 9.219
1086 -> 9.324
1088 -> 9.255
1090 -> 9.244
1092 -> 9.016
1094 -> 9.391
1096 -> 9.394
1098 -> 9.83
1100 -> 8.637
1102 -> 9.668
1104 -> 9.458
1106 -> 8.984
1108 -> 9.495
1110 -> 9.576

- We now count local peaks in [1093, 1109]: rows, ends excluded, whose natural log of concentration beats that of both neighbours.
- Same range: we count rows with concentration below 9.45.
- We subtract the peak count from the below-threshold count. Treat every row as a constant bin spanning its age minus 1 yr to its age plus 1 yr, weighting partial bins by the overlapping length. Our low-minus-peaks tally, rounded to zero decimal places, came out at 2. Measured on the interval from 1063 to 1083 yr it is -1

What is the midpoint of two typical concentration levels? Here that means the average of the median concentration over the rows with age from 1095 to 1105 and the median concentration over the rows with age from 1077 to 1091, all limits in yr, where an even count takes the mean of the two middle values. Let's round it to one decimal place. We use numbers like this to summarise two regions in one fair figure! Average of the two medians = 9.4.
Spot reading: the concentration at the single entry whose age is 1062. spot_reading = 9.904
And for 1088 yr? 9.255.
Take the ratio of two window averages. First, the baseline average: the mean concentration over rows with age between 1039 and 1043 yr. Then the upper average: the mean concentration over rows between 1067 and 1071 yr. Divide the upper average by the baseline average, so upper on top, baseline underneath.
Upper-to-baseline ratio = 1.08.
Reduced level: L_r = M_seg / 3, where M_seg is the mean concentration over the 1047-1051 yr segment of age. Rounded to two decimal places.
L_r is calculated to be 3.20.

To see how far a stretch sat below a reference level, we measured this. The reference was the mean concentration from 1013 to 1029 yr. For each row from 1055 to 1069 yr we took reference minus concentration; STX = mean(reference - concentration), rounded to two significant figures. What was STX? 0.31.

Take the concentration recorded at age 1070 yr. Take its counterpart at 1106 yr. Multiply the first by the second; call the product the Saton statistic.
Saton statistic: 88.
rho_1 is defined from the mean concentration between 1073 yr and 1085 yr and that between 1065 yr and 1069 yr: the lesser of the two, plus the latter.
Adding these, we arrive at 19.3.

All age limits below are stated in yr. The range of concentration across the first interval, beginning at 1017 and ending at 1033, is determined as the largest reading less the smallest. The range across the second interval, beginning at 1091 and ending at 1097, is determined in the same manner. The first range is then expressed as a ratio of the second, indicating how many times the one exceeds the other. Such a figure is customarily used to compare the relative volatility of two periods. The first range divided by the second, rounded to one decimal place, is 3.1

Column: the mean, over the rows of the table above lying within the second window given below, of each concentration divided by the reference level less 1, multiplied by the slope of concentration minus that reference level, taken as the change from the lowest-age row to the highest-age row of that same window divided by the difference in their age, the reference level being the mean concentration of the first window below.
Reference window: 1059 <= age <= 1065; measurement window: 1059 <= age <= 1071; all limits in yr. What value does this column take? -0.0001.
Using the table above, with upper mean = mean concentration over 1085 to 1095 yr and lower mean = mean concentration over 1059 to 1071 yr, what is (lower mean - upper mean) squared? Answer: 0.29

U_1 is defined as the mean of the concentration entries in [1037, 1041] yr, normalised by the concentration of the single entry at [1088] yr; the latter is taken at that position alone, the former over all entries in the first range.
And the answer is 0.97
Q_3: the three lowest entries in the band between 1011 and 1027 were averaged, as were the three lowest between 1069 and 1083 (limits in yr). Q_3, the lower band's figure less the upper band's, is 0.27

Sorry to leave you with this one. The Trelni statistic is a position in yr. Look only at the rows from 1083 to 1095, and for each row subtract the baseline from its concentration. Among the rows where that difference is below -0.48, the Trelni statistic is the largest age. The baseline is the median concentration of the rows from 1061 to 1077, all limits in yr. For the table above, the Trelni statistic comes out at 1092 yr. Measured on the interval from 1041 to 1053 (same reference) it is 1046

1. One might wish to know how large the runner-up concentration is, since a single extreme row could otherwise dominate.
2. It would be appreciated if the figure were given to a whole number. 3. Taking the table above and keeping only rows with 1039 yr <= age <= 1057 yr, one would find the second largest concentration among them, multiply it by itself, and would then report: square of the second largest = 93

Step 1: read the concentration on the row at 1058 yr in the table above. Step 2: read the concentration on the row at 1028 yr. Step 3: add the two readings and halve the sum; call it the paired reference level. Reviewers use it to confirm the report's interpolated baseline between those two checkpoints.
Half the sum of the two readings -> 9.49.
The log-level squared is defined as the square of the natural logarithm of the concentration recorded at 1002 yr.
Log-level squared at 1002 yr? 5.64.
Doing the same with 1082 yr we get 5.21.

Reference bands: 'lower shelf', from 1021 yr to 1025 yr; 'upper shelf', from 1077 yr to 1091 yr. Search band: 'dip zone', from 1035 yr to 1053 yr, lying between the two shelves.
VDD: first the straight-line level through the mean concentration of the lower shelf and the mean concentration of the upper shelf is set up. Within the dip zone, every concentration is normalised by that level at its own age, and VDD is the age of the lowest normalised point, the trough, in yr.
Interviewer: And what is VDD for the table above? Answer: 1038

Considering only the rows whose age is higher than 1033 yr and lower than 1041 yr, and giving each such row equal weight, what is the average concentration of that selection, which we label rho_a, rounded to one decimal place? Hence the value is 9.1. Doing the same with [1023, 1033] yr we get 9.8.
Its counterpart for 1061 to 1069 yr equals 9.8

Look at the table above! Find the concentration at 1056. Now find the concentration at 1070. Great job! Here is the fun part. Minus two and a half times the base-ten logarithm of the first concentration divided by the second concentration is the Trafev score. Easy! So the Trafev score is 0.010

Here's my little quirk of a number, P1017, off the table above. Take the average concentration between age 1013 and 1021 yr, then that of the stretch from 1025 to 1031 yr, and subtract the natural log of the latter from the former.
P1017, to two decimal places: 7.81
